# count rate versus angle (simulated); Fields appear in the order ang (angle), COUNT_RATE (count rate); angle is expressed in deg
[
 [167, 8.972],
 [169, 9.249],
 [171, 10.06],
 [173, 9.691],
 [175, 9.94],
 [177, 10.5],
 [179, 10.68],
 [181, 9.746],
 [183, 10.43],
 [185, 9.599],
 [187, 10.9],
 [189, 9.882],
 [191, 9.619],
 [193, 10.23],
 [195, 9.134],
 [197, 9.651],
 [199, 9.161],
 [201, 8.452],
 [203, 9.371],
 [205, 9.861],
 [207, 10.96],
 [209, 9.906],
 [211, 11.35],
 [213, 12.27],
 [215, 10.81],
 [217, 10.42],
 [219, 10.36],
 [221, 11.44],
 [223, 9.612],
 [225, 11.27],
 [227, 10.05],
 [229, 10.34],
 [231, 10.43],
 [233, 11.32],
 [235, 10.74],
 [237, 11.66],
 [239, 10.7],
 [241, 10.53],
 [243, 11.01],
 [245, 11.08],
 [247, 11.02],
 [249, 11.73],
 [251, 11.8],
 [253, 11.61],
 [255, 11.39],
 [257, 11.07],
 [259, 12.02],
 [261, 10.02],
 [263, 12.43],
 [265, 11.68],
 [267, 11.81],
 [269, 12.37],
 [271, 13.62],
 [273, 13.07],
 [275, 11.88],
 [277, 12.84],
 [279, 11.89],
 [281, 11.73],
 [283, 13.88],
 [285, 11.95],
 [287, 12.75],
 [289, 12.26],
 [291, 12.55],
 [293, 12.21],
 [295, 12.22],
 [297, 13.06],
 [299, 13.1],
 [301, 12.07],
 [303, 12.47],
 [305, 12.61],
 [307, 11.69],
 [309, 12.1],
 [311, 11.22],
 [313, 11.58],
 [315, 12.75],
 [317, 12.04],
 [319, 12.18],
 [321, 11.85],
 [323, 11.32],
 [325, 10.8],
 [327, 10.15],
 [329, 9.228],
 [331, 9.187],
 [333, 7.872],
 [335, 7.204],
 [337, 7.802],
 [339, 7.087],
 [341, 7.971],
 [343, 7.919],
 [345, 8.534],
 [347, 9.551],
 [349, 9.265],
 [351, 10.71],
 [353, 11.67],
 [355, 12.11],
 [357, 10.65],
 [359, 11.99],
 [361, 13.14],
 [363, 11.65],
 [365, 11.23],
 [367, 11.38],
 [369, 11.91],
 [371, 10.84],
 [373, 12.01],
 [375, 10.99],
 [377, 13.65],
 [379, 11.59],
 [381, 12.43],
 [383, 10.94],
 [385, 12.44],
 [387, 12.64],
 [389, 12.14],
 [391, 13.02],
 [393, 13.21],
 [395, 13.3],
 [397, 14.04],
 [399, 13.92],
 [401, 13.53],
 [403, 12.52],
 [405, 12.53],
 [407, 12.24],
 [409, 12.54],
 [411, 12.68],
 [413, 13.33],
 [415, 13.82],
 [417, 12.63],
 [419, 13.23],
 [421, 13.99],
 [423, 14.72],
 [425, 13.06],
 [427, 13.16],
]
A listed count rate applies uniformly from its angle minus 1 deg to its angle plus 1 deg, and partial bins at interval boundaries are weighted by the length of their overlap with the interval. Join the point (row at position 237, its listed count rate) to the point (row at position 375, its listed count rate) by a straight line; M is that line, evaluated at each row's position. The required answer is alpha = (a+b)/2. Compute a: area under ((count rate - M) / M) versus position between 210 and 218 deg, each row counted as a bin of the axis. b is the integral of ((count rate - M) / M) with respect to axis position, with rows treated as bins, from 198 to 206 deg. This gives -1.1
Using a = -0.4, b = -1.8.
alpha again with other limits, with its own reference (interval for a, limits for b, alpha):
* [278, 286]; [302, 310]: 0.6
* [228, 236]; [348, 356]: -0.4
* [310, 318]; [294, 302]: 0.7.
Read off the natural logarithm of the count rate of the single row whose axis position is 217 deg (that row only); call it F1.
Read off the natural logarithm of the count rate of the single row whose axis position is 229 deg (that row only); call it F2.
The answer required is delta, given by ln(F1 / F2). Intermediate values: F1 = 2.34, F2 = 2.34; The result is 0.003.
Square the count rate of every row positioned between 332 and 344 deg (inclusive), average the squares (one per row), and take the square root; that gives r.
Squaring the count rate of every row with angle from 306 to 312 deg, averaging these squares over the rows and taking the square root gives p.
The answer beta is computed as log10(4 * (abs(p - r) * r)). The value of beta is 2.09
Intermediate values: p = 11.7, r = 7.7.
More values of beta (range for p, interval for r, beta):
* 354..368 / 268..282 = 1.57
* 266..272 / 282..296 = 0.50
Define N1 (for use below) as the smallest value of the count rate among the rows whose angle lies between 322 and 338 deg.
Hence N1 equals 7.204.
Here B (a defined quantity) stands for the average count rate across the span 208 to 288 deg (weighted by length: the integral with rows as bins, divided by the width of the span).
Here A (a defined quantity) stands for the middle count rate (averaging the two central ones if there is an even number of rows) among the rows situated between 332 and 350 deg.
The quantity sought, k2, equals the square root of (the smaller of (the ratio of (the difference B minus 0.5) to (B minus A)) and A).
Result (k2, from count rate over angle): 1.8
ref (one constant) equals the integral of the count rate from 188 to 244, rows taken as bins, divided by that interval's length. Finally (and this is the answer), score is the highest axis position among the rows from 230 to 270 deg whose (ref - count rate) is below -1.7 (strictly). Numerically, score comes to 269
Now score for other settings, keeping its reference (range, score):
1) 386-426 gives 425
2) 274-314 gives 309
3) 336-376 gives 361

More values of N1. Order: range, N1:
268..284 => 11.73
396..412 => 12.24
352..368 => 10.65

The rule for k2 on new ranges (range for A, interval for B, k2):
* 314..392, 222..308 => 3.4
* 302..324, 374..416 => 3.5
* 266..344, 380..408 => 3.5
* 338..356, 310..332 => 2.4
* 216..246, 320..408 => 3.3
